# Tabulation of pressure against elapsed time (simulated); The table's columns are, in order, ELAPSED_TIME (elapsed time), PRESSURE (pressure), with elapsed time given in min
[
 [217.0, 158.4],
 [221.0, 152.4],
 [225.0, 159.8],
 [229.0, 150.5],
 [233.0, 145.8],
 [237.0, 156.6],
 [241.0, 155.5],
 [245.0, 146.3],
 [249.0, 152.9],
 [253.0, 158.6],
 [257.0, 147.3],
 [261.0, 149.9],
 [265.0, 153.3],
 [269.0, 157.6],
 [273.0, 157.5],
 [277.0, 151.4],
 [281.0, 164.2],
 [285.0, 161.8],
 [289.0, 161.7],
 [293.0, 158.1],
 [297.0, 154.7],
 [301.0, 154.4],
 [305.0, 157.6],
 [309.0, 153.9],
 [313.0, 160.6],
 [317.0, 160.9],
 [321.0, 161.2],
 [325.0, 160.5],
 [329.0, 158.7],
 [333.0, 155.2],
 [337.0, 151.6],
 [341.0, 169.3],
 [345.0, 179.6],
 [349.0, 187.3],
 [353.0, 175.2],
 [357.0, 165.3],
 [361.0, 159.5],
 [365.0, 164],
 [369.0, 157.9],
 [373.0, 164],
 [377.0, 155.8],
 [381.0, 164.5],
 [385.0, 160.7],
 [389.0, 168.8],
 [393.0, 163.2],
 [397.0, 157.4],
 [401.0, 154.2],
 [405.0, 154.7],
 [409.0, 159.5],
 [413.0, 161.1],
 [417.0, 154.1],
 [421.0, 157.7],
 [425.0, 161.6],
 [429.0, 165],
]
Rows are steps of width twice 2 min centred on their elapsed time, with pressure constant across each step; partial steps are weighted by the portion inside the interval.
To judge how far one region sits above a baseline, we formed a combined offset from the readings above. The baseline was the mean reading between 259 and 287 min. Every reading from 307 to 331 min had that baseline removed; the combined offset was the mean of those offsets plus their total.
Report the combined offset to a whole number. 19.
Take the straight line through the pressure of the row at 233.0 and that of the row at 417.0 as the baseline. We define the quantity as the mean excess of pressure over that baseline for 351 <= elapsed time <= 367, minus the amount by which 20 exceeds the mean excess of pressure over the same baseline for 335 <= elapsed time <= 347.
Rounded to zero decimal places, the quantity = 11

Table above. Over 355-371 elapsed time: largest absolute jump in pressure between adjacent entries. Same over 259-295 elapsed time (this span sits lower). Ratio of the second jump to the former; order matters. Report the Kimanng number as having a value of 2.1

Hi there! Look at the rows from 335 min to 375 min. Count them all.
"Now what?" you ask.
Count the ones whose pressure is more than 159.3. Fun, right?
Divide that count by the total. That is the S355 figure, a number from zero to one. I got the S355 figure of 0.80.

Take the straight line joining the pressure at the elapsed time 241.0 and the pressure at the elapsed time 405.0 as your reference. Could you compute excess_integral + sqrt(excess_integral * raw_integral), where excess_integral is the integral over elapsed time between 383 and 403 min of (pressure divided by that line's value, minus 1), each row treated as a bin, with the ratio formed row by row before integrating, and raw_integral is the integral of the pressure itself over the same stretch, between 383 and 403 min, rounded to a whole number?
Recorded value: 51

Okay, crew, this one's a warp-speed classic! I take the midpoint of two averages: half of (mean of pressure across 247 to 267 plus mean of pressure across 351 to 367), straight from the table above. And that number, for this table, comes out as 159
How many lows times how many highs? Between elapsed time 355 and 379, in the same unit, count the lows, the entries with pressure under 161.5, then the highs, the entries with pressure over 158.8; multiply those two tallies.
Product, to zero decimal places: 12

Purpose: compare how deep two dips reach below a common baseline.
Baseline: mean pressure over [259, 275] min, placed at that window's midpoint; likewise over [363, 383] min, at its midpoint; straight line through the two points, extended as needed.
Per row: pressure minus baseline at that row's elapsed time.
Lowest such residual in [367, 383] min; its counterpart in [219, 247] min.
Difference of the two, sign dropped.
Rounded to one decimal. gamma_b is 1.2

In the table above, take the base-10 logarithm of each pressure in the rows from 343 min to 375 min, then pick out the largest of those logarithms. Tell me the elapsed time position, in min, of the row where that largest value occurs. 349.0 min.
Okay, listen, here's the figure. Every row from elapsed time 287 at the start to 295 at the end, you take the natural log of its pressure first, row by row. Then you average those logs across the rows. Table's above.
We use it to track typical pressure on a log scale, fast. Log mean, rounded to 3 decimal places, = 5.074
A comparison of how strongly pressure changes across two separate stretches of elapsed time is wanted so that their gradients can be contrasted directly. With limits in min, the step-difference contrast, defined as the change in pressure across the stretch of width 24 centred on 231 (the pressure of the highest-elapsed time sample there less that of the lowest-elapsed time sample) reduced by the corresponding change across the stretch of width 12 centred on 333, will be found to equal 10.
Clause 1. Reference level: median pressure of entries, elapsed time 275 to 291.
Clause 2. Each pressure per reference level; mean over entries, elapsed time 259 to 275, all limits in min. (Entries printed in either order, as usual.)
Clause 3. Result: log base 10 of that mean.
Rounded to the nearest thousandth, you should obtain -0.020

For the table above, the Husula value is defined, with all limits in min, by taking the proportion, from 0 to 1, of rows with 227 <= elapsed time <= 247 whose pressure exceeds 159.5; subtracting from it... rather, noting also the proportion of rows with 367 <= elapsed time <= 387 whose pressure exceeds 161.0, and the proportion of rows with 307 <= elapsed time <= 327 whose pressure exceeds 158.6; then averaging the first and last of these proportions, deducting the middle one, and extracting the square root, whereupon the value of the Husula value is 0.0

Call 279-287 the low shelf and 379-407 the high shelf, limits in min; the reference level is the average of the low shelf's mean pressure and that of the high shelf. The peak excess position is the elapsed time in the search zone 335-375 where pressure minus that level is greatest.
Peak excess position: 349.0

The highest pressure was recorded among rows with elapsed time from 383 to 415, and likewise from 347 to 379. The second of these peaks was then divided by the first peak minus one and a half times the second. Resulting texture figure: -1.67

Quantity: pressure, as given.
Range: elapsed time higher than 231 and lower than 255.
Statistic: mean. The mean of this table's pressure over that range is 153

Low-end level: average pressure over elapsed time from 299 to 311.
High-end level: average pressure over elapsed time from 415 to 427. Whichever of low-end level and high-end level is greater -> 157.8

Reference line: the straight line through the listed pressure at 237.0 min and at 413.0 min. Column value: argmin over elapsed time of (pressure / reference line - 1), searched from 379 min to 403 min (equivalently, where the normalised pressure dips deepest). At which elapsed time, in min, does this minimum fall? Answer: 401.0 min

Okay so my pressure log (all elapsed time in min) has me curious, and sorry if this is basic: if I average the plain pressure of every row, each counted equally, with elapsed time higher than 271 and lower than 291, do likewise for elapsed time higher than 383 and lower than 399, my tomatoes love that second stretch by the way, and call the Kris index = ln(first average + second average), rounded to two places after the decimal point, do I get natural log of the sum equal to 5.77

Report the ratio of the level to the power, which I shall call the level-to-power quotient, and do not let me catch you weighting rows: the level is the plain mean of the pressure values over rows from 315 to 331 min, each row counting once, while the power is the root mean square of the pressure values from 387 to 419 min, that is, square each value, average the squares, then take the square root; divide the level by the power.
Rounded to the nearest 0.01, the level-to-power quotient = 1.01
